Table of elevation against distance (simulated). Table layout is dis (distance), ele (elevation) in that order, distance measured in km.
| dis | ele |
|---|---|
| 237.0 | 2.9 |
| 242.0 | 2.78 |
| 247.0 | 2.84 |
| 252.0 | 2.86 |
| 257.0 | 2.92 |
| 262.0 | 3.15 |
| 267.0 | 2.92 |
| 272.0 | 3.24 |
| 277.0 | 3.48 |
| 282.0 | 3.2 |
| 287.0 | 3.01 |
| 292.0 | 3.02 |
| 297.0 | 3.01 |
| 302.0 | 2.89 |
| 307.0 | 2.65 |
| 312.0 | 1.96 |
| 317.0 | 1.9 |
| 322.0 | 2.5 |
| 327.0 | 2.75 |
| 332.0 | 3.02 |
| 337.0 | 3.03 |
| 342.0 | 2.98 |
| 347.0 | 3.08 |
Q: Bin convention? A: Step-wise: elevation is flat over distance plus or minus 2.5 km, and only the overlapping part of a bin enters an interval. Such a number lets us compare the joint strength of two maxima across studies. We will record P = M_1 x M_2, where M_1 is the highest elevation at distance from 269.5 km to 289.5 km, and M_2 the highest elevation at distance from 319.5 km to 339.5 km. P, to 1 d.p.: 10.5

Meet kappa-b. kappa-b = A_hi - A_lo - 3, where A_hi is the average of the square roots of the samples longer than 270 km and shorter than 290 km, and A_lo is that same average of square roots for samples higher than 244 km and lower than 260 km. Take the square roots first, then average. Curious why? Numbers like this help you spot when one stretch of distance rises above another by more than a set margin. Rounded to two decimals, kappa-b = -2.90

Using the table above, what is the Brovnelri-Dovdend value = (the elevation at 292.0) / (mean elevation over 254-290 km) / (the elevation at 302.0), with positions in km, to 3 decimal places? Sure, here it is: 0.334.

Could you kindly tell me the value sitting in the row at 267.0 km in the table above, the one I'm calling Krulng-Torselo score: 2.92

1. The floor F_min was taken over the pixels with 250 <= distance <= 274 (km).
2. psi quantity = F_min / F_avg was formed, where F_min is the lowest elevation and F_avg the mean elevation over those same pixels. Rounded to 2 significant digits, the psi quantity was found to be 0.95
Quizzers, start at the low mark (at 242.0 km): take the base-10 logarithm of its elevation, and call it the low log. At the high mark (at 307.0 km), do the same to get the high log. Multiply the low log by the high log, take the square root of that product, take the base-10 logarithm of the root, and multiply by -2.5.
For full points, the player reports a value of 0.91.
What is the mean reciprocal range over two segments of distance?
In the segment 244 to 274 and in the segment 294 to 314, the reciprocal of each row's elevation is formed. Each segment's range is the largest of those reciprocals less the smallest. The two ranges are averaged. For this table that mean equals 0.11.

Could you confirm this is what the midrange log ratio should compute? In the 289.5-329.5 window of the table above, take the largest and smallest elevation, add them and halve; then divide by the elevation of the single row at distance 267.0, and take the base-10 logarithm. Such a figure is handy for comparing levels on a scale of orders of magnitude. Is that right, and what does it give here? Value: -0.074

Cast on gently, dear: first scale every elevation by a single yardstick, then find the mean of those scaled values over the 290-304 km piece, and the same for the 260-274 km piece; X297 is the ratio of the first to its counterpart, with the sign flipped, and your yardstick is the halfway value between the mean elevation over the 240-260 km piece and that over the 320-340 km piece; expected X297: -0.96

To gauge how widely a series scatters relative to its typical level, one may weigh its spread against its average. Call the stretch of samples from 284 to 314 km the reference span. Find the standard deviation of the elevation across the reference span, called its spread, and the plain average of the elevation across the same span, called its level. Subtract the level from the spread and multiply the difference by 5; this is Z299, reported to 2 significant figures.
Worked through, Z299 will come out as -12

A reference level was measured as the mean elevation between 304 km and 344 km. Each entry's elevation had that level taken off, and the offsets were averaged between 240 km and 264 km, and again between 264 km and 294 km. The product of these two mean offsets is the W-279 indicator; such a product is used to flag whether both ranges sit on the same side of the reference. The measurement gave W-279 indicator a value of 0.17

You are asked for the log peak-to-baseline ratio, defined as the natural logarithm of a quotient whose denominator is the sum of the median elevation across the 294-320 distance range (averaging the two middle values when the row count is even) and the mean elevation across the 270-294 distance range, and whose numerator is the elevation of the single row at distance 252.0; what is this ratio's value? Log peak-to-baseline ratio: -0.71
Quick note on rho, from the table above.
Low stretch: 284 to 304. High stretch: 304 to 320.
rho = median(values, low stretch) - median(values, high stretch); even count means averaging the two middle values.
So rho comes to 1.05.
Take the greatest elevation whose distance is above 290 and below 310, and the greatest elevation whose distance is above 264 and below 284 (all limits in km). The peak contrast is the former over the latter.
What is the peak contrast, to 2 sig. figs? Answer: 0.87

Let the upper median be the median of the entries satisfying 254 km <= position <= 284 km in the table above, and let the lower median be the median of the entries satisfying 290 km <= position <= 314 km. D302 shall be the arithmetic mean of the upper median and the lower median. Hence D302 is 3.03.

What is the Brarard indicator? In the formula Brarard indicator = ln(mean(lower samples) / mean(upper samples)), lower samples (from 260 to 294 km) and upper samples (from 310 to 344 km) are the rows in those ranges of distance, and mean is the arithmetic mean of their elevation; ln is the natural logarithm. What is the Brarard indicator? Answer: 0.2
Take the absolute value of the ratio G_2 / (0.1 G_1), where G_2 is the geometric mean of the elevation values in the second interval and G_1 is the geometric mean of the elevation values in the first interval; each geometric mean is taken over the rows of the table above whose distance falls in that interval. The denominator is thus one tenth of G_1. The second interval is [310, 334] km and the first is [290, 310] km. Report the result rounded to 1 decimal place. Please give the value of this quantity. 8.3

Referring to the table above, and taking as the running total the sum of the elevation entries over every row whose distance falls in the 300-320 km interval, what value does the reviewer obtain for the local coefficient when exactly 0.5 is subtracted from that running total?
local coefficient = 8.9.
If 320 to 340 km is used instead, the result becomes 10.8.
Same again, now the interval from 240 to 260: 10.9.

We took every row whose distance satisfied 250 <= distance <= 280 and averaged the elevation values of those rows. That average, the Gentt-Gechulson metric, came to 3.1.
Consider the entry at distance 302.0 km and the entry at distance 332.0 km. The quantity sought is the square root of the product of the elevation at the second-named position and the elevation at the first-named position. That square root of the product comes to 2.95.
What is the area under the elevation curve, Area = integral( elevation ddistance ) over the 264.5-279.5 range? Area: 48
